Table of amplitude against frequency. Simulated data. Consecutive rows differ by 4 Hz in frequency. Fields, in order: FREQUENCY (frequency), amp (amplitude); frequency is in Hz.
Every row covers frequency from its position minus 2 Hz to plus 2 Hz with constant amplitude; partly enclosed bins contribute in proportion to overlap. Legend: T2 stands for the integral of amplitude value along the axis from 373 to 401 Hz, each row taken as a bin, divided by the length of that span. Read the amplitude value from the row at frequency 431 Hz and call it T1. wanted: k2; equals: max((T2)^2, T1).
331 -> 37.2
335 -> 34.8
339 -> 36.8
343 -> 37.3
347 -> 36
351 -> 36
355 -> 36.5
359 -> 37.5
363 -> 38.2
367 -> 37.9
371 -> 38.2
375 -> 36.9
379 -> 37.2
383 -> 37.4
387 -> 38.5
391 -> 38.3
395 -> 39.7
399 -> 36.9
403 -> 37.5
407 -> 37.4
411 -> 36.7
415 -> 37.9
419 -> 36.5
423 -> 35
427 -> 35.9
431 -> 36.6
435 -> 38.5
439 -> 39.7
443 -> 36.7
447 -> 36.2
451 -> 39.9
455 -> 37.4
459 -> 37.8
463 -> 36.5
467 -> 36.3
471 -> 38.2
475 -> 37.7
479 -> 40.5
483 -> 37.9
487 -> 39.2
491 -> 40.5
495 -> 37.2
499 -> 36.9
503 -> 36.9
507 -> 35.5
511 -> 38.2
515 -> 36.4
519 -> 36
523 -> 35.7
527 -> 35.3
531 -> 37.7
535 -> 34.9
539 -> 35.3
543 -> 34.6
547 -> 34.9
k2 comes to 1432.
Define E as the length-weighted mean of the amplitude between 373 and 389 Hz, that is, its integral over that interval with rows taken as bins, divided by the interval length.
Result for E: 37.5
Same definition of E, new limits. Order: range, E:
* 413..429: 36.3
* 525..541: 35.8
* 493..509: 36.6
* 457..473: 37.2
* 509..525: 36.6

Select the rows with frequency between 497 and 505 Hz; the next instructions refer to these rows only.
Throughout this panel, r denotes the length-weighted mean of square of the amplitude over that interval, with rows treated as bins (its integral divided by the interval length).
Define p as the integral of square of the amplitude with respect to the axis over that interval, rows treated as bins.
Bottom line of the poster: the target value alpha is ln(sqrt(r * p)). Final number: 8.26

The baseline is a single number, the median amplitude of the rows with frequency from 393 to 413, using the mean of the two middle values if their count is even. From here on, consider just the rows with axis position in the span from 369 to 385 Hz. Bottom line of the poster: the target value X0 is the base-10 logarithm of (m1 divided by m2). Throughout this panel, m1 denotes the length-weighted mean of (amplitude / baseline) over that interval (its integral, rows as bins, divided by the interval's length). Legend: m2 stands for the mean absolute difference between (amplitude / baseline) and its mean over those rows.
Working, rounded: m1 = 1.001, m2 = 0.0104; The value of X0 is 1.98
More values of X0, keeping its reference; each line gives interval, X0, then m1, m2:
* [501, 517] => 1.66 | 0.983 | 0.0214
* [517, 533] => 1.68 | 0.967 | 0.0204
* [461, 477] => 1.68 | 0.994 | 0.0207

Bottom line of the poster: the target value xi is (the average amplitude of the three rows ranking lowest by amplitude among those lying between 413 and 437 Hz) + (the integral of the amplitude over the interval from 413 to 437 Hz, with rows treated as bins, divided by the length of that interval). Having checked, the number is 73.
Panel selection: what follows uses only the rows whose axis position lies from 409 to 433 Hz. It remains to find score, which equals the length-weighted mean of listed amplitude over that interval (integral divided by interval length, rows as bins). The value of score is 36.4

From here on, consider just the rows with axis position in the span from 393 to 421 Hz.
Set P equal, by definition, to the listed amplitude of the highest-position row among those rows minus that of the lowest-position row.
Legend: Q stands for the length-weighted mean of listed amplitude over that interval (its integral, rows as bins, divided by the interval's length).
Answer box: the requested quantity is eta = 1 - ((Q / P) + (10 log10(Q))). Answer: -3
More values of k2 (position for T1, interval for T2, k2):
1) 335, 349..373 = 1398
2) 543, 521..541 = 1280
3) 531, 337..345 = 1373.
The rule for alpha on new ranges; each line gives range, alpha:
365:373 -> 8.32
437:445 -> 8.33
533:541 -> 8.16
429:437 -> 8.29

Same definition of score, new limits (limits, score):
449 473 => 37.7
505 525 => 36.4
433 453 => 38.2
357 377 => 37.7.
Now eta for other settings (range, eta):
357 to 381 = 111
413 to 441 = -35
